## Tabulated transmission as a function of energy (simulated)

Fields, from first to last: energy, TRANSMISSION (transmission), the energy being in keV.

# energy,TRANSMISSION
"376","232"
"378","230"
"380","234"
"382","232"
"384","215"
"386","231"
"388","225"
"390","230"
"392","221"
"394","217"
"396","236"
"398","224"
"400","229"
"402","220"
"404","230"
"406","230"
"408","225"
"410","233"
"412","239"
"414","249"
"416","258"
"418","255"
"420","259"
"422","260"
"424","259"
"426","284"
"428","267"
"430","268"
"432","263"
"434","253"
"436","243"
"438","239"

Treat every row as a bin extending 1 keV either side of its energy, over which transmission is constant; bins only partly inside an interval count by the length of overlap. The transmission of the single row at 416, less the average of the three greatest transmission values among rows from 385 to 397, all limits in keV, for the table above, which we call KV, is 26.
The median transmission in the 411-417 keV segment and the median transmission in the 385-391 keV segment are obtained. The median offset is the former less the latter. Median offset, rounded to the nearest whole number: 19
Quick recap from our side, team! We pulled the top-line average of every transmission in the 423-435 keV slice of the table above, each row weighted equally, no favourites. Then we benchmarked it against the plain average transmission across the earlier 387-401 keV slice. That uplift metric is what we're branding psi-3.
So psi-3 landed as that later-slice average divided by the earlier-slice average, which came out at 1.176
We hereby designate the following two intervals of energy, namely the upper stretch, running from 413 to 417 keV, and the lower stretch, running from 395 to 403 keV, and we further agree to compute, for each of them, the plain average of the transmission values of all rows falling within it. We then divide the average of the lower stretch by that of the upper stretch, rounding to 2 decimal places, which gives 0.90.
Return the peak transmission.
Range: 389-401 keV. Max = 236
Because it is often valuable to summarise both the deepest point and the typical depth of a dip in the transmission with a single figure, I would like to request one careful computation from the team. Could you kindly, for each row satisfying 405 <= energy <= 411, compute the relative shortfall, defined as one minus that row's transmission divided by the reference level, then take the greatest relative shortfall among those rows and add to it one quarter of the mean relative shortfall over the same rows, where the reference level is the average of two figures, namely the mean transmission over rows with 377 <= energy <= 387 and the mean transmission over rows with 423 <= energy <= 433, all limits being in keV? 0.113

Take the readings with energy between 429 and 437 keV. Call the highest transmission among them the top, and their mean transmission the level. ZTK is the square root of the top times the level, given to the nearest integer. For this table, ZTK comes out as 262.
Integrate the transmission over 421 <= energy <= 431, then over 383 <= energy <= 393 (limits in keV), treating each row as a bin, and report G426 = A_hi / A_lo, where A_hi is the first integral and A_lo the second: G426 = 1.19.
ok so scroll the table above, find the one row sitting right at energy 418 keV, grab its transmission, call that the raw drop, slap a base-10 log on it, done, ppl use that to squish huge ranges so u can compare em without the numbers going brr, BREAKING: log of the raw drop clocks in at 2.41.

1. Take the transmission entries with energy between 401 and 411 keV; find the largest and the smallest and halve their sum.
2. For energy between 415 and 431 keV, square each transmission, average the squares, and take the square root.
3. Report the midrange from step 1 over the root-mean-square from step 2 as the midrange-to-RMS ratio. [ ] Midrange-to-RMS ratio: 0.86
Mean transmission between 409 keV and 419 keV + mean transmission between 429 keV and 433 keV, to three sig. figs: 512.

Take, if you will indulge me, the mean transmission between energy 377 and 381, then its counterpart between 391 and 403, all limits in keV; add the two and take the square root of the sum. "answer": 21.4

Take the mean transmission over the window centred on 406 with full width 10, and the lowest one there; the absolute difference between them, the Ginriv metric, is 8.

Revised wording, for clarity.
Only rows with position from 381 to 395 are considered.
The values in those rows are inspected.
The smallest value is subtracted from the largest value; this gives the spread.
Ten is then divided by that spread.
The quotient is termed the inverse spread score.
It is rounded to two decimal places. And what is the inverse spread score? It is 0.59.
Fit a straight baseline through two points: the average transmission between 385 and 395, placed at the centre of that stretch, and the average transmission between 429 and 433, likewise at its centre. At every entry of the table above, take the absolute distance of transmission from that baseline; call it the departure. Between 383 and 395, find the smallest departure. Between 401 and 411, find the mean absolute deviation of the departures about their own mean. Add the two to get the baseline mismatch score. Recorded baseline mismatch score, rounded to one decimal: 5.5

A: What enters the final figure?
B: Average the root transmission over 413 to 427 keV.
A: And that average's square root 4.02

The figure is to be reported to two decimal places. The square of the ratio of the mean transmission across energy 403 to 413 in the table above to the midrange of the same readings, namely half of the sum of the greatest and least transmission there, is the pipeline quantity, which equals 0.99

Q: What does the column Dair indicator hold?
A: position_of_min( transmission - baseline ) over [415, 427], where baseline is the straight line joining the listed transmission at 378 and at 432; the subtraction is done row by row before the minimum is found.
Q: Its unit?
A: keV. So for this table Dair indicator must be 418 keV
